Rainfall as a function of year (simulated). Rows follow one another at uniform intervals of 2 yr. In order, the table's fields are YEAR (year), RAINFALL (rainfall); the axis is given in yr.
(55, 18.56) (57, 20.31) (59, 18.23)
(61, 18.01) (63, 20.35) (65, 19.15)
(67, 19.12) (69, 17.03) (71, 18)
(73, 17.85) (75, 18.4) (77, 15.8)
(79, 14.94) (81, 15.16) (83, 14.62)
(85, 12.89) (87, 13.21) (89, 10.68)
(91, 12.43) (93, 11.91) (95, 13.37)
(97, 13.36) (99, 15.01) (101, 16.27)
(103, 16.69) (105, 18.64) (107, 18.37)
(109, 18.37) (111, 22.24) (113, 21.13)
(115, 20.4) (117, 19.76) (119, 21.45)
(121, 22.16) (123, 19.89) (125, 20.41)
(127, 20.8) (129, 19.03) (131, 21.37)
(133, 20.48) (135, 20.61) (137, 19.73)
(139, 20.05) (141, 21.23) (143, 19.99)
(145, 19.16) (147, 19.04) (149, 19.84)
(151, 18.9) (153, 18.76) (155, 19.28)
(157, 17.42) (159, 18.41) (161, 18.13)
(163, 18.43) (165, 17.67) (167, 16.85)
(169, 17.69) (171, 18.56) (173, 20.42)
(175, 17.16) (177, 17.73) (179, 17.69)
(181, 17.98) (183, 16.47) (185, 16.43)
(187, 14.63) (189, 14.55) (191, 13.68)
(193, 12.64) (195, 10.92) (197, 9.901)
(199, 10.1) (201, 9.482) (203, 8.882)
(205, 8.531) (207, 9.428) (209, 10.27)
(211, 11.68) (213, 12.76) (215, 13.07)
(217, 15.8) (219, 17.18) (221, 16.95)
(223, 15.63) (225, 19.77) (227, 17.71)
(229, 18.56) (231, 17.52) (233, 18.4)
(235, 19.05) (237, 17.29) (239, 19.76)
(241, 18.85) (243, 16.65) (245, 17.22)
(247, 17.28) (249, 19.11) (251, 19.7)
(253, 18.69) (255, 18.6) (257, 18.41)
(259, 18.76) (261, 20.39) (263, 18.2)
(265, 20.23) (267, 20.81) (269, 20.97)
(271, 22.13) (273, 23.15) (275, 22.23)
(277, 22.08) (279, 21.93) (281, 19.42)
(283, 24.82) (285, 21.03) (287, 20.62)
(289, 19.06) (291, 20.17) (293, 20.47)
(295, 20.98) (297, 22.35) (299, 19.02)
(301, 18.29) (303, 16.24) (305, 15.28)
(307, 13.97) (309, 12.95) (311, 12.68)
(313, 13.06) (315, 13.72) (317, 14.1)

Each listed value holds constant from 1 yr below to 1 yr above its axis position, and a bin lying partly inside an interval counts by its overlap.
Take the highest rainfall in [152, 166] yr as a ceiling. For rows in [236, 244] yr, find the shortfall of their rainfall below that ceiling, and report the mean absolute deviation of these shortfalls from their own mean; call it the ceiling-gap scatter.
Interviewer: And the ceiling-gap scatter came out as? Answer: 1.17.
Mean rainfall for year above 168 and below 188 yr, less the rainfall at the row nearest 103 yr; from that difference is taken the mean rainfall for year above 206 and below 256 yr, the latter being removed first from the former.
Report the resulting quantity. -16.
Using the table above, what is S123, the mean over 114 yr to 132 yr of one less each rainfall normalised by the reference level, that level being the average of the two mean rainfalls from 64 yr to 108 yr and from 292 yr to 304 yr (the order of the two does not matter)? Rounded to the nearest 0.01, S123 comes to -0.17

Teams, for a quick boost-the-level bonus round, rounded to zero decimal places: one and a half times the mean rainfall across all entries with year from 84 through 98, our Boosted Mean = 19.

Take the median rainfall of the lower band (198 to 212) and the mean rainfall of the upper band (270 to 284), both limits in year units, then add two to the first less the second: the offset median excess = -11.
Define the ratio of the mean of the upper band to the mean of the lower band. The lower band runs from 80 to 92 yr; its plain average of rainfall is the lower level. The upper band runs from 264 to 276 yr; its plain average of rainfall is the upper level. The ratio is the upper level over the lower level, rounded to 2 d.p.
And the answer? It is 1.64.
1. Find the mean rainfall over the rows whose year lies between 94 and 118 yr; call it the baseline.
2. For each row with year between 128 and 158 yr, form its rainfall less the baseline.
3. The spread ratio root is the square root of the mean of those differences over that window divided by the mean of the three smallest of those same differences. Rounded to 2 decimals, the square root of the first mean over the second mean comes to 1.82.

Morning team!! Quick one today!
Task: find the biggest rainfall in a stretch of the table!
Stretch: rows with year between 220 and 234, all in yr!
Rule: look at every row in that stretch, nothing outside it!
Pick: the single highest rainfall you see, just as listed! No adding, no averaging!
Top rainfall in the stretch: 19.77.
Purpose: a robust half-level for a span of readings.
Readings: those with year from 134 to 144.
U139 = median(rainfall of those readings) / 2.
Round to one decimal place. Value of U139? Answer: 10.0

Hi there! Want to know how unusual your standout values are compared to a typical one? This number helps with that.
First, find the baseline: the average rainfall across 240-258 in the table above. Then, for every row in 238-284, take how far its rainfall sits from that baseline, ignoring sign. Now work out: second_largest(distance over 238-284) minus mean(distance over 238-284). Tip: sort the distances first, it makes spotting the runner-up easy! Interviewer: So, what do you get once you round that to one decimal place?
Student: 2.8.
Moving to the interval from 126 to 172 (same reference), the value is 1.7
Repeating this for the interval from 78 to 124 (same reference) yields 3.0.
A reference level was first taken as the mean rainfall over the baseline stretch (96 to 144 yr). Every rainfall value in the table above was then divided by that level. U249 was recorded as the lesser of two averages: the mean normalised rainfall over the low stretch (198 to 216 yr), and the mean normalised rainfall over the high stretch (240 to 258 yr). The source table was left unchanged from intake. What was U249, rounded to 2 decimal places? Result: 0.54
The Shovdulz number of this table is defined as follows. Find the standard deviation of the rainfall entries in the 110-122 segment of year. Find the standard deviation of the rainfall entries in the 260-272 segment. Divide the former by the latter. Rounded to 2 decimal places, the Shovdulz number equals 0.76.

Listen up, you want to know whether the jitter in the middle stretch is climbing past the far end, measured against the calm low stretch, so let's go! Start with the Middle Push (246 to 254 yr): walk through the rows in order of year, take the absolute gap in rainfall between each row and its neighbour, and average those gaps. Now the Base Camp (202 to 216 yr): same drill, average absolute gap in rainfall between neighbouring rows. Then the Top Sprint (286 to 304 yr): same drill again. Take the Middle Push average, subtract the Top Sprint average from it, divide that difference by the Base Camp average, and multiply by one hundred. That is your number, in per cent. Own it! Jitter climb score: -28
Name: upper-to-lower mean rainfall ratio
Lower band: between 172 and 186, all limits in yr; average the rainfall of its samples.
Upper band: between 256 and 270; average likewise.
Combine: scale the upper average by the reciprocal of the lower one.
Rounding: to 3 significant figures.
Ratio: 1.11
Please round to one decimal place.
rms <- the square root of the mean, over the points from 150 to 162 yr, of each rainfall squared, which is 18.5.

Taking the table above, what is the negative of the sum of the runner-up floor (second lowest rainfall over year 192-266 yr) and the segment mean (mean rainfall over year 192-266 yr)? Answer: -25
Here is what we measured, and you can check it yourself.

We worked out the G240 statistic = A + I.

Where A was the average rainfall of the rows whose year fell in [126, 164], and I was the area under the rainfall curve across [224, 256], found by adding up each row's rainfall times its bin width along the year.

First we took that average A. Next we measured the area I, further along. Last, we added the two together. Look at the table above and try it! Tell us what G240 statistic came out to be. 608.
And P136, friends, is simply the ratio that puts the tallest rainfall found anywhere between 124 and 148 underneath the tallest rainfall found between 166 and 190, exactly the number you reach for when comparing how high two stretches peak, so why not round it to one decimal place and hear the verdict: 1.0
